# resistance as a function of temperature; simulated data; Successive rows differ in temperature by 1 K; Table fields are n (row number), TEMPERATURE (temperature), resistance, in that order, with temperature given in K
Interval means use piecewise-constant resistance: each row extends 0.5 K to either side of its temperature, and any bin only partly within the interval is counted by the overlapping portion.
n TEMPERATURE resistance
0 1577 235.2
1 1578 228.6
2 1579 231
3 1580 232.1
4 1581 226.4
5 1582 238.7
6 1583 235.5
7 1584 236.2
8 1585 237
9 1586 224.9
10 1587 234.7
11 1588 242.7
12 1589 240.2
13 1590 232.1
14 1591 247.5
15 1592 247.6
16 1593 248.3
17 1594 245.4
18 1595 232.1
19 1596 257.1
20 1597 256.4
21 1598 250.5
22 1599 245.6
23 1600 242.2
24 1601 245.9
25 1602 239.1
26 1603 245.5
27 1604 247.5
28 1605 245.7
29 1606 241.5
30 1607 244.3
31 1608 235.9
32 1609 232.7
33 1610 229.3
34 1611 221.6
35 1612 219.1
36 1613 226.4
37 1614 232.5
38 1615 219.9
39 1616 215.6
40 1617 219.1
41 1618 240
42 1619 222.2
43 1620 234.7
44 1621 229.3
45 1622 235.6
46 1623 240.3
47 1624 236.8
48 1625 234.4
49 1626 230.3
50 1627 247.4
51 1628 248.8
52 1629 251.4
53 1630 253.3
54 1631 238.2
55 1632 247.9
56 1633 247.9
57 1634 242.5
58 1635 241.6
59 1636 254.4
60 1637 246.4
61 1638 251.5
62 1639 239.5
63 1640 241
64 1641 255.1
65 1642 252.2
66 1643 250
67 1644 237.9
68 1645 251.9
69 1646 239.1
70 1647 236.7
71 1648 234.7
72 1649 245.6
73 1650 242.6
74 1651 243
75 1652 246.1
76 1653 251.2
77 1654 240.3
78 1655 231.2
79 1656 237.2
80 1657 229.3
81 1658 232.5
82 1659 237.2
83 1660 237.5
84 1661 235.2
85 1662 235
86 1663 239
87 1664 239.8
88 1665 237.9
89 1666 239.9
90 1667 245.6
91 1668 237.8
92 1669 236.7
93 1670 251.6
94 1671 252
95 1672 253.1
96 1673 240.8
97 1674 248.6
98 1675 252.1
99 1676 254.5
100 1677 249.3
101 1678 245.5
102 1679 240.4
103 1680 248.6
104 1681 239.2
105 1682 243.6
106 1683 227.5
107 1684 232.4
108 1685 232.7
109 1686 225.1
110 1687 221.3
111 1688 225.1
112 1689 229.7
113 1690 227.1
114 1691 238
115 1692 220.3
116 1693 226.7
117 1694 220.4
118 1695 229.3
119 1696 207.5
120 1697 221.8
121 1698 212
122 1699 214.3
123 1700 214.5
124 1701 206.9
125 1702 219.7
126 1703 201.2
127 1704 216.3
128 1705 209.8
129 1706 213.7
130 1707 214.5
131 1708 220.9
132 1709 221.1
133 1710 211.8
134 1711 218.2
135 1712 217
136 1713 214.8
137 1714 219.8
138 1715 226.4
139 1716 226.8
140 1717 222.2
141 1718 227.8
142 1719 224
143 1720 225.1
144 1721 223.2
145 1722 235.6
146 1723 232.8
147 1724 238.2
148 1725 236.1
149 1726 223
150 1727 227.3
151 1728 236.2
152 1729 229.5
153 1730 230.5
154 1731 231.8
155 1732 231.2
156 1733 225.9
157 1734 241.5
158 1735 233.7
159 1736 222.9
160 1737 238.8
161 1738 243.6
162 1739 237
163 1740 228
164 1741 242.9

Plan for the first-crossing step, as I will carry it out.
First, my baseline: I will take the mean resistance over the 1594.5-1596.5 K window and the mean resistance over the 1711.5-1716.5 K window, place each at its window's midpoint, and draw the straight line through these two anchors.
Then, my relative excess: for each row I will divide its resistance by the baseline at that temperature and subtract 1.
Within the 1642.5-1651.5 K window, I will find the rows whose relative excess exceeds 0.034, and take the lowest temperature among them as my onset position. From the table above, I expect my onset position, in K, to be 1643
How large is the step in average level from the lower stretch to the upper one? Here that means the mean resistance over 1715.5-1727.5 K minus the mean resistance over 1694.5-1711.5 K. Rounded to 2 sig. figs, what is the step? 14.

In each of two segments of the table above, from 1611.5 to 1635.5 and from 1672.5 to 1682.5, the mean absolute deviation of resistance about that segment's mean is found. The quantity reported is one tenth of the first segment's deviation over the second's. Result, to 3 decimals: 0.207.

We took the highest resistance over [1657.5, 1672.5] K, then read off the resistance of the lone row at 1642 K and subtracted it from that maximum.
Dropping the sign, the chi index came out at 1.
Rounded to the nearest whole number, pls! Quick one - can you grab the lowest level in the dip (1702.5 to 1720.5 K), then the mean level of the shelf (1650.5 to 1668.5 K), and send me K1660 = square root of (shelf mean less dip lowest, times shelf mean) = 95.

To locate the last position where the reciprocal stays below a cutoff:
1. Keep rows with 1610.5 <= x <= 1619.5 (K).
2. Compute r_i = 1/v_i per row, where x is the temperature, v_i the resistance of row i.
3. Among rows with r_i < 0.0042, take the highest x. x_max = 1618 K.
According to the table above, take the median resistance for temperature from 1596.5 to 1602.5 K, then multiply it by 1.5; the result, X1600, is 369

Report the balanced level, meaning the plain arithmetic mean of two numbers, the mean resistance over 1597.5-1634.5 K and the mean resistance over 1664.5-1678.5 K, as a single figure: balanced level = 241.7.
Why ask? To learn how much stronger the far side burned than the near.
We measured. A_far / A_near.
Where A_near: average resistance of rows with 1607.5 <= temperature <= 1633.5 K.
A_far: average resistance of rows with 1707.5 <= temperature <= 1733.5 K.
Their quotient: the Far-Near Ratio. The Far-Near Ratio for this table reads 0.96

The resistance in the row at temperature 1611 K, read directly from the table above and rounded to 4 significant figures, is 221.6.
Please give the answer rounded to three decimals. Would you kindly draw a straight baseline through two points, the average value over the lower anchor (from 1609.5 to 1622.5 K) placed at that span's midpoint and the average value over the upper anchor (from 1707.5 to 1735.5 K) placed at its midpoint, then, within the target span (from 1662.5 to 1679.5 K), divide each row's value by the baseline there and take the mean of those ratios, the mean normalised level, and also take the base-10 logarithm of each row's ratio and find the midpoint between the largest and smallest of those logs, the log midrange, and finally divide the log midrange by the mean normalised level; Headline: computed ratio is 0.032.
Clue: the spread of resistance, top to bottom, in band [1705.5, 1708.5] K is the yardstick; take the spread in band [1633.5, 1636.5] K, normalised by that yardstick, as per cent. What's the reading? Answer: 178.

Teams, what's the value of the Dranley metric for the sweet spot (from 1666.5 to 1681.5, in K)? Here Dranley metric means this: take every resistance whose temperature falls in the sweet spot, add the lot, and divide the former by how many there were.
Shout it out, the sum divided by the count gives 246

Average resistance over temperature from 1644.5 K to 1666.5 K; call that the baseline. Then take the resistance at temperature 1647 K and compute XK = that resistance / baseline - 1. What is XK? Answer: -0.01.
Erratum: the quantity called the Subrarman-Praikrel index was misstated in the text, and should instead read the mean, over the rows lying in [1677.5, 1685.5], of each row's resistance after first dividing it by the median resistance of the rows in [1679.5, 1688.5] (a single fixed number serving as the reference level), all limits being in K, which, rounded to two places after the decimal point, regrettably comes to 1.03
